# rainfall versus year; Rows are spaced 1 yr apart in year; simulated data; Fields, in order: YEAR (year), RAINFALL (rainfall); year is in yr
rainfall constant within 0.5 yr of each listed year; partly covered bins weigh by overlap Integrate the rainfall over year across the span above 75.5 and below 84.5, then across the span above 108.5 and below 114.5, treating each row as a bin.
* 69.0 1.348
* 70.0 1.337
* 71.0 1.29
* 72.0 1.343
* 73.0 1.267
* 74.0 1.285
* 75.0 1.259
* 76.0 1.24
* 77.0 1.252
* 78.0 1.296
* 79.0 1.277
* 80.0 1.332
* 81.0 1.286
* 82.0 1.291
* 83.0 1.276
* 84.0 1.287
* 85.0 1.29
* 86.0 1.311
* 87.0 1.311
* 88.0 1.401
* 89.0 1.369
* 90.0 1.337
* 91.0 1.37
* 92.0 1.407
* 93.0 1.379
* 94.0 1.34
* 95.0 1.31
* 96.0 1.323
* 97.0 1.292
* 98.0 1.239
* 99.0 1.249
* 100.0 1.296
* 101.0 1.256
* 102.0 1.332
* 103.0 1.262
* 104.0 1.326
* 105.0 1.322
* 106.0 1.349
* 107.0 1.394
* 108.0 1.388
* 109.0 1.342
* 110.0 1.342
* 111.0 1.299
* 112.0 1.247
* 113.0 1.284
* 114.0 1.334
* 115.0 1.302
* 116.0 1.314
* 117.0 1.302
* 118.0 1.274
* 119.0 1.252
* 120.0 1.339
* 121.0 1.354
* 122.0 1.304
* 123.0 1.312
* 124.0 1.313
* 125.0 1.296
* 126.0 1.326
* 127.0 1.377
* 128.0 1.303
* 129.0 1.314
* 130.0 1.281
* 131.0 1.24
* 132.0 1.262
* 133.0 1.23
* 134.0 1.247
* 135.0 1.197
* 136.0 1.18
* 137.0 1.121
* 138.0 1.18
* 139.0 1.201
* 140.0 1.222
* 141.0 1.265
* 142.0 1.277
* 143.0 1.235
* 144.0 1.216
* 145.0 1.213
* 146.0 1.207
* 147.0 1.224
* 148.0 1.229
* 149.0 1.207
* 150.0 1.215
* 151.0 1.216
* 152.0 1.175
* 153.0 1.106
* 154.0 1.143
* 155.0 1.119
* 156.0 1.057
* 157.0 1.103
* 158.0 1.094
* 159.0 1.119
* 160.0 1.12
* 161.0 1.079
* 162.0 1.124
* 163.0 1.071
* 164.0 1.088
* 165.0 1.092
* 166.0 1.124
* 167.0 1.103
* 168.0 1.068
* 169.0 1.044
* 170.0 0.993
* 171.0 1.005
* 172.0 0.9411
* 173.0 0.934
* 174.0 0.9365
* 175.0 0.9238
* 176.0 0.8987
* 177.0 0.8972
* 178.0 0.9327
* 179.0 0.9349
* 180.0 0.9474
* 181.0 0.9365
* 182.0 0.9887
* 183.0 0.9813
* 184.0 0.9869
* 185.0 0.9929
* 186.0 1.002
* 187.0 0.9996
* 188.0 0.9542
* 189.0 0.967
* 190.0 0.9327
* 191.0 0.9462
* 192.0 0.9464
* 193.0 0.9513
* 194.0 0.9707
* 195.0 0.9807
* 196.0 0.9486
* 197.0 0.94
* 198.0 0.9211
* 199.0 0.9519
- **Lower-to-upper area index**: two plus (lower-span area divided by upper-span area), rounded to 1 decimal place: 3.5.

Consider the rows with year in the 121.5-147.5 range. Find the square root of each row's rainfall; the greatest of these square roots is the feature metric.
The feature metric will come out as 1.17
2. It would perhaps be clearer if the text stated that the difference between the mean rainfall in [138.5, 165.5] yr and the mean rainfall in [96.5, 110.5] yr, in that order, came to -0.15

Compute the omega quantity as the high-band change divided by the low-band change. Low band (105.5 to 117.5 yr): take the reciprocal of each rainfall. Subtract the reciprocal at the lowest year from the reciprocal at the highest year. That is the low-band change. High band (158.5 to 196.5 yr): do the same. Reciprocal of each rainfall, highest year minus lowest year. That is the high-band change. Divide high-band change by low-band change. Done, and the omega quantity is 6.0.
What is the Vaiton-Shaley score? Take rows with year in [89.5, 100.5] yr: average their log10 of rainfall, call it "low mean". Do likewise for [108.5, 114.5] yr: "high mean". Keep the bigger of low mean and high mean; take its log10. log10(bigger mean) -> -0.92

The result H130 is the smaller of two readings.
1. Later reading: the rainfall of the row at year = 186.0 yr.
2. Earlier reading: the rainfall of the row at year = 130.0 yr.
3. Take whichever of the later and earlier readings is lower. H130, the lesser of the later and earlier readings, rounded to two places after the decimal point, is 1.00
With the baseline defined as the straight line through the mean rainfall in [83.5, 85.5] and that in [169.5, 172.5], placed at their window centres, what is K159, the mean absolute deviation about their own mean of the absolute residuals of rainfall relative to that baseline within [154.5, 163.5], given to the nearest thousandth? 0.020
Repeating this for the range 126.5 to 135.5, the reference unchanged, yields 0.033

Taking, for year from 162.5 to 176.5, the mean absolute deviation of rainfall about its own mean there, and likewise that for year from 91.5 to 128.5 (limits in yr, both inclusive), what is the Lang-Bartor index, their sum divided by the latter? 3.1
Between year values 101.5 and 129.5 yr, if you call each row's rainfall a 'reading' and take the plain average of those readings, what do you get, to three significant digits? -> 1.32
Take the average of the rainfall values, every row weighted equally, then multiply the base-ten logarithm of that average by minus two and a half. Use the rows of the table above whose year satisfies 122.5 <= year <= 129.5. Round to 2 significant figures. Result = -0.30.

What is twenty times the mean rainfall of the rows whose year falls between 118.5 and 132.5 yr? 26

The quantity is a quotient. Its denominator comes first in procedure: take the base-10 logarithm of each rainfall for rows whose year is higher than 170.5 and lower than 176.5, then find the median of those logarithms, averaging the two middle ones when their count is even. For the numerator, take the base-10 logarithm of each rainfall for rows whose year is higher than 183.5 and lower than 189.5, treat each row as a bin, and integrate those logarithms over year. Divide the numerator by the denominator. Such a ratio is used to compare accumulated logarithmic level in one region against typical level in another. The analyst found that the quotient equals 1.5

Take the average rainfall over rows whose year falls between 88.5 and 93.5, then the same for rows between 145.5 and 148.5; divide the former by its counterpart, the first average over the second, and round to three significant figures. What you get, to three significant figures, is 1.12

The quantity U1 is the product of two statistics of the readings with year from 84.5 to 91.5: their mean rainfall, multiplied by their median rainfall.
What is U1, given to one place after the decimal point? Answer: 1.8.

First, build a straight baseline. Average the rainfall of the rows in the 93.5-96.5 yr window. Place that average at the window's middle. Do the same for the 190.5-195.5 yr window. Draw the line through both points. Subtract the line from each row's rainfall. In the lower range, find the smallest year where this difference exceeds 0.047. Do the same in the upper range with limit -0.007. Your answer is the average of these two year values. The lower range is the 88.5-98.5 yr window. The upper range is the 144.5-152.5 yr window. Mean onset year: 118.5 yr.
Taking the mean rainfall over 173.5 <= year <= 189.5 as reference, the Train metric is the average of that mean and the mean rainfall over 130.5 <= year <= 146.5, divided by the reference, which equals 1.14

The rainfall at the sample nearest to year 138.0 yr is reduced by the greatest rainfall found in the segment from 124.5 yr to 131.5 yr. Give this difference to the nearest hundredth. -0.20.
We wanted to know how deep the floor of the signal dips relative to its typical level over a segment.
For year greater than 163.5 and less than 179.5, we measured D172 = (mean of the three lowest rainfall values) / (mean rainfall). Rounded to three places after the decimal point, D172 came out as 0.911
